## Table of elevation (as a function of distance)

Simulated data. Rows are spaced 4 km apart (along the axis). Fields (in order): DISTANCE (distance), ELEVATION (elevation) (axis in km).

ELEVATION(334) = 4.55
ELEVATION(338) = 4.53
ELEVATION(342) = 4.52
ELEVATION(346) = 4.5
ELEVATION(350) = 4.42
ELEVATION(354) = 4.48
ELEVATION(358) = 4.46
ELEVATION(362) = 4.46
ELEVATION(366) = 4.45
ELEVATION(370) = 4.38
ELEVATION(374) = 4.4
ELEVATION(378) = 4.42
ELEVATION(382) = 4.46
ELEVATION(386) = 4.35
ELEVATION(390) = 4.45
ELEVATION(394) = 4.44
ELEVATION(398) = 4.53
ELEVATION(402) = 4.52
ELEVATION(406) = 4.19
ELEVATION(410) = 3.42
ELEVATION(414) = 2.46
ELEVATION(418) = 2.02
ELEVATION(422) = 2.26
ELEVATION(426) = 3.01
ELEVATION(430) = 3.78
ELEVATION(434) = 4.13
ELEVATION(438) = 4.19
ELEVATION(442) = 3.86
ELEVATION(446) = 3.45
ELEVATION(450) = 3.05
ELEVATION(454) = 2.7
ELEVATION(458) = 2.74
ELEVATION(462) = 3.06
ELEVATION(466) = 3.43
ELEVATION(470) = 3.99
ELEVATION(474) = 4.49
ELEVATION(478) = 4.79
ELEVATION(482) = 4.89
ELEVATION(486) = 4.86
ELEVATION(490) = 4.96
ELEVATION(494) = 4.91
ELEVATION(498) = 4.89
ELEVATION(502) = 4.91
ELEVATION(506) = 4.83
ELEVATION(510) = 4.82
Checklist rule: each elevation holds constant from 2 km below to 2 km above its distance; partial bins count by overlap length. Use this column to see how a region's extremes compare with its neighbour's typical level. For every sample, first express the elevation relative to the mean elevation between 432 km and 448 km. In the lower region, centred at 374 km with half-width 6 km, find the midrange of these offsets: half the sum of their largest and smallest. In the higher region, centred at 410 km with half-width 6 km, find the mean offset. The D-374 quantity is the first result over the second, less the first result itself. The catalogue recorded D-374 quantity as -1.4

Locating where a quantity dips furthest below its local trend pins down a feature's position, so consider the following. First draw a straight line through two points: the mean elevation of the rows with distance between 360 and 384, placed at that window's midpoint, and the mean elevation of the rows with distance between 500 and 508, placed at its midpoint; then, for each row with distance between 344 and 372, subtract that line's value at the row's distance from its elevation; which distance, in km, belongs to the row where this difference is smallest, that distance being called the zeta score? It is 370 km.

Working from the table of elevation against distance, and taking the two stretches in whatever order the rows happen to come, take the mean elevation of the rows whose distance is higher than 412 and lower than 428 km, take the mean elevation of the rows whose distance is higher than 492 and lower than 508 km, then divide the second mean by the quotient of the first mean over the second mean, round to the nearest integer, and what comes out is 10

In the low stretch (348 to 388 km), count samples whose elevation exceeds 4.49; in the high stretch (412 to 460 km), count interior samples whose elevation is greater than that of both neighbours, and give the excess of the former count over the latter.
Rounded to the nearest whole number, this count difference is -1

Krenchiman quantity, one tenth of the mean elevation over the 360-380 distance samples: 0.44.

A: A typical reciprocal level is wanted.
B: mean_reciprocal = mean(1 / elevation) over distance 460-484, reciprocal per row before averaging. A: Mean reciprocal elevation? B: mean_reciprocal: 0.251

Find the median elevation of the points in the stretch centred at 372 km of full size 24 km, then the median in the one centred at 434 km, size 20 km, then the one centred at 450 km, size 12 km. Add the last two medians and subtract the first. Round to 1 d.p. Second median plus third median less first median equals 2.5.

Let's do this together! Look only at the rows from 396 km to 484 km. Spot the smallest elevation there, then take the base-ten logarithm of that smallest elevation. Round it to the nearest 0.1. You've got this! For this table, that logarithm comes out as 0.3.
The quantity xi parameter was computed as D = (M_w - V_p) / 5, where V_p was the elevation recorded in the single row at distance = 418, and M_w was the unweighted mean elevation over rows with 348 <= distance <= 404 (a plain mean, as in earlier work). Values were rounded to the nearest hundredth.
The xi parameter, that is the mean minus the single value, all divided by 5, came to 0.48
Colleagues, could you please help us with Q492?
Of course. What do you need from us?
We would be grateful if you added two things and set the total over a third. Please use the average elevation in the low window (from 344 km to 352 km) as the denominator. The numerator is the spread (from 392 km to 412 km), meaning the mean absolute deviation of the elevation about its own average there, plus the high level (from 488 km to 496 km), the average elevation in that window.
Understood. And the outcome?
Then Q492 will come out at 1.18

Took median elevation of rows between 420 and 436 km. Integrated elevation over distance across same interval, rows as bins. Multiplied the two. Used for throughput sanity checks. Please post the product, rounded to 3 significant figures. 179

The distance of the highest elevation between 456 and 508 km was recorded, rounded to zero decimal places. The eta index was 490 km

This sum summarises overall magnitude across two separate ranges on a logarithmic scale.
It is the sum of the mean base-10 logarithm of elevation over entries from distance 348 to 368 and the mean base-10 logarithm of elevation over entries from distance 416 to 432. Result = 1.08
